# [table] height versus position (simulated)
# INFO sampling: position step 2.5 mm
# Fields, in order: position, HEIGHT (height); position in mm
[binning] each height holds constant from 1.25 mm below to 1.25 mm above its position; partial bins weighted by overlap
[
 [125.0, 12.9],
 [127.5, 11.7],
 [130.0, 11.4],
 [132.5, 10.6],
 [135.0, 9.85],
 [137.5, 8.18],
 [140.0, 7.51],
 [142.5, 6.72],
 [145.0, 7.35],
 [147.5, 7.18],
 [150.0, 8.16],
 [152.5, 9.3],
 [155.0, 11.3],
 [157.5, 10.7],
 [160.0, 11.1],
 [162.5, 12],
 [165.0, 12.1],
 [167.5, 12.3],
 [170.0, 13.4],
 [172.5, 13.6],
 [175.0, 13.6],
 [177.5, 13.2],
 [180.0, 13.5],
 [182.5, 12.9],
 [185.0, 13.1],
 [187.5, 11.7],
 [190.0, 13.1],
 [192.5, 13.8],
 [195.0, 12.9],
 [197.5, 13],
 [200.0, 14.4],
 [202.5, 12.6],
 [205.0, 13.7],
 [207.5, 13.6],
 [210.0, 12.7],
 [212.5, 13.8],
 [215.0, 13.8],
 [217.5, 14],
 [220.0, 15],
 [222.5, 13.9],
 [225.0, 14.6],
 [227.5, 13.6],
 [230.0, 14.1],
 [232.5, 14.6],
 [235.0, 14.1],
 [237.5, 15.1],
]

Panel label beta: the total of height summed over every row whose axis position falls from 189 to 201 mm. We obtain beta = 67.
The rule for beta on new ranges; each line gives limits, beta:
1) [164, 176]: 65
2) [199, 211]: 67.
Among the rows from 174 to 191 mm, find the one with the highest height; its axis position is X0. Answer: 175.0 mm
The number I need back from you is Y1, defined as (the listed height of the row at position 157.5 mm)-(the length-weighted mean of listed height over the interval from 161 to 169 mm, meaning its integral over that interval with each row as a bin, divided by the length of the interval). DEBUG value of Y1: -1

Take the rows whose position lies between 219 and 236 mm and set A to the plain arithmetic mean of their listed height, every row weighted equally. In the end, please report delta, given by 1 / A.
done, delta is 0.070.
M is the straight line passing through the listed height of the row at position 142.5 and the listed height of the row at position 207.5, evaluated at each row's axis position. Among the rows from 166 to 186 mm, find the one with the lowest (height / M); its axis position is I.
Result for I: 185.0 mm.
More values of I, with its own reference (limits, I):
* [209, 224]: 222.5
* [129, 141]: 140.0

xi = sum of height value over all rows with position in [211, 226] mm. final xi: 85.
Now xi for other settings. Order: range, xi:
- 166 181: 80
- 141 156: 50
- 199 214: 81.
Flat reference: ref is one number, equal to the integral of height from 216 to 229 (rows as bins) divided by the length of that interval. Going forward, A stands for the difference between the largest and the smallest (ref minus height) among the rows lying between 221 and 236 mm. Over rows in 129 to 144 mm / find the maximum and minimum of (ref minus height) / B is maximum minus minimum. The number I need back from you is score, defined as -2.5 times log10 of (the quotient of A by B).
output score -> 1.7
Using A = 1.00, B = 4.7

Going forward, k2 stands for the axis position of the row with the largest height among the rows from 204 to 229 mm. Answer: 220.0 mm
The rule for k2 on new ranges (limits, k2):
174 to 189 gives 175.0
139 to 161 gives 155.0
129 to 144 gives 130.0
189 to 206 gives 200.0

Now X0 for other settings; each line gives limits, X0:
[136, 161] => 155.0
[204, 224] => 220.0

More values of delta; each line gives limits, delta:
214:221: 0.070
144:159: 0.111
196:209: 0.074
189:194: 0.074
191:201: 0.074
